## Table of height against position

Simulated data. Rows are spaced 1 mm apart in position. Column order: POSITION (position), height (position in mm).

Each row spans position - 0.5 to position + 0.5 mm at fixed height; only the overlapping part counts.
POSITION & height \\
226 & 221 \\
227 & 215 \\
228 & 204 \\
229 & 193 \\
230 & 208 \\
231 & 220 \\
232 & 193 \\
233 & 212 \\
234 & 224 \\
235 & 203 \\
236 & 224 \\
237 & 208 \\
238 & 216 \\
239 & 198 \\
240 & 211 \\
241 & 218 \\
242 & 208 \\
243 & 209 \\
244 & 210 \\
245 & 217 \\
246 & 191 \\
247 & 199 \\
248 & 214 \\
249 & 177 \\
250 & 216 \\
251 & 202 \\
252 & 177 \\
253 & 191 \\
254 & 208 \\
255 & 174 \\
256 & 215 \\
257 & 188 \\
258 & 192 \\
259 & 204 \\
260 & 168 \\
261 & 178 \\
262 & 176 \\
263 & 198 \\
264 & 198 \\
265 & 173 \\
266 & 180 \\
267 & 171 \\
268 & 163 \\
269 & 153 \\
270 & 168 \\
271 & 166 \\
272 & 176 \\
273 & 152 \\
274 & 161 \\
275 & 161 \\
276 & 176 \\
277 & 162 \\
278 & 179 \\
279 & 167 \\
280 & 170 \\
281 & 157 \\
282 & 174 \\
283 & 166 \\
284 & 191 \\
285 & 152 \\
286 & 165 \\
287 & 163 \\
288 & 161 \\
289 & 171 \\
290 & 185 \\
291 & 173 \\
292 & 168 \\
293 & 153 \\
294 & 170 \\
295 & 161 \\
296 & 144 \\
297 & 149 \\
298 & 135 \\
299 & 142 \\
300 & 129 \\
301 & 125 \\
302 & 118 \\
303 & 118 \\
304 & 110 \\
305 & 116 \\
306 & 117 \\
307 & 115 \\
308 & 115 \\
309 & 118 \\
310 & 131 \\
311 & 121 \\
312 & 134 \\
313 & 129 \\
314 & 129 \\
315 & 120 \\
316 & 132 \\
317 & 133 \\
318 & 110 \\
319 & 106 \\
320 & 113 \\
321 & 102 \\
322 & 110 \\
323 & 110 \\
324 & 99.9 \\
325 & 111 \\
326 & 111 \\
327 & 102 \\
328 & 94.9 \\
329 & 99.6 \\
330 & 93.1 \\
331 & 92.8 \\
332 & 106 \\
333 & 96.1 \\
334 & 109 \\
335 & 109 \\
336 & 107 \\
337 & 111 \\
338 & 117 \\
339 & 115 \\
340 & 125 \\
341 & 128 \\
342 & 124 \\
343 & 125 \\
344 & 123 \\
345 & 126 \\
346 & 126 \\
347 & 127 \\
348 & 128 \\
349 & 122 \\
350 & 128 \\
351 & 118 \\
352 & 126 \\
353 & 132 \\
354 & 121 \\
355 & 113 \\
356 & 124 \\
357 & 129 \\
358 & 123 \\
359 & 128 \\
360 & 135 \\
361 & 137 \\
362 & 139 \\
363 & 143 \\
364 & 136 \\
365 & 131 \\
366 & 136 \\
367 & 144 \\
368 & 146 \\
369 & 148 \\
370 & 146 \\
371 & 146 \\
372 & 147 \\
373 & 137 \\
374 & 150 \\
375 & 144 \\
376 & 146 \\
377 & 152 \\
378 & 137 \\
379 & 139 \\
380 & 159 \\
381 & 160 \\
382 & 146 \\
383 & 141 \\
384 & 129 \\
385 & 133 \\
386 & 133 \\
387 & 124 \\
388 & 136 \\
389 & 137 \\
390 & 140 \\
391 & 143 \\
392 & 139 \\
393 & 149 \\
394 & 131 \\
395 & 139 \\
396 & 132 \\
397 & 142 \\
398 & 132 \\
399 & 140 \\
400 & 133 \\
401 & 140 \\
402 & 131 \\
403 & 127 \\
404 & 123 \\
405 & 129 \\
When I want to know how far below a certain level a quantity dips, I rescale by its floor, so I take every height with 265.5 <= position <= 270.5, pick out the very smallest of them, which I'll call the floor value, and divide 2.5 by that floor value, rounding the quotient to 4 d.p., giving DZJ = 0.0163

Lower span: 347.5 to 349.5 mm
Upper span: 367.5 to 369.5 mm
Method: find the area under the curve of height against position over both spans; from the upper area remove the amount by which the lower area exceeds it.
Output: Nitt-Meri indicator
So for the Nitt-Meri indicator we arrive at 338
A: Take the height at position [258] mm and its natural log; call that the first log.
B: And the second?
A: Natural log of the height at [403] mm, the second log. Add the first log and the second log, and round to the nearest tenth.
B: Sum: 10.1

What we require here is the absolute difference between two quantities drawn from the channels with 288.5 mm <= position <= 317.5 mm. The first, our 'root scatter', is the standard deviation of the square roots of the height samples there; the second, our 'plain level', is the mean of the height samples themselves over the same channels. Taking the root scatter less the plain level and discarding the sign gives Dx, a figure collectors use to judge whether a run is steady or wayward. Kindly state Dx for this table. 136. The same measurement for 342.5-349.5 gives 125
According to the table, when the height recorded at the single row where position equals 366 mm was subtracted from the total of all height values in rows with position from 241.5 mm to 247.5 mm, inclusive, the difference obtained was 1098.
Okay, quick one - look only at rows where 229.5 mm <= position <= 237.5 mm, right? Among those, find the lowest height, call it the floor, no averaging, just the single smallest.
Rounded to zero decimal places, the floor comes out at 193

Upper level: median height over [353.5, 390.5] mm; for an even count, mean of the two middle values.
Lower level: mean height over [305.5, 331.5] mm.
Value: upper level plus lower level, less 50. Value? 200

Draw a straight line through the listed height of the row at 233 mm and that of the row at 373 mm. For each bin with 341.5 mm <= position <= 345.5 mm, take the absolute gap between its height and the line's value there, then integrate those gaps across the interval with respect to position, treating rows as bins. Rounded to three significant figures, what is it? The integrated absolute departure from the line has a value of 113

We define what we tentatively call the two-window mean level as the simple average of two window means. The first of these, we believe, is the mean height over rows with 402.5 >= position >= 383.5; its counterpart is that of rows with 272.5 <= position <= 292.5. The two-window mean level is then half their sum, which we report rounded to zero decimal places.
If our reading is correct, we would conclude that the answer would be 152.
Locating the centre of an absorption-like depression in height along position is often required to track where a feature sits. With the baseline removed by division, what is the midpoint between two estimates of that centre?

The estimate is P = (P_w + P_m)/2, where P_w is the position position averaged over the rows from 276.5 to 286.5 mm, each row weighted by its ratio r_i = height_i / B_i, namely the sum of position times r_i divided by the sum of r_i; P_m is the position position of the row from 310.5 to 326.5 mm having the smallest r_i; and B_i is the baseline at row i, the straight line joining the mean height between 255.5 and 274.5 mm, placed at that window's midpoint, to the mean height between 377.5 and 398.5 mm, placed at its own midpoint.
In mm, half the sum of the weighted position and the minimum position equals 302.8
